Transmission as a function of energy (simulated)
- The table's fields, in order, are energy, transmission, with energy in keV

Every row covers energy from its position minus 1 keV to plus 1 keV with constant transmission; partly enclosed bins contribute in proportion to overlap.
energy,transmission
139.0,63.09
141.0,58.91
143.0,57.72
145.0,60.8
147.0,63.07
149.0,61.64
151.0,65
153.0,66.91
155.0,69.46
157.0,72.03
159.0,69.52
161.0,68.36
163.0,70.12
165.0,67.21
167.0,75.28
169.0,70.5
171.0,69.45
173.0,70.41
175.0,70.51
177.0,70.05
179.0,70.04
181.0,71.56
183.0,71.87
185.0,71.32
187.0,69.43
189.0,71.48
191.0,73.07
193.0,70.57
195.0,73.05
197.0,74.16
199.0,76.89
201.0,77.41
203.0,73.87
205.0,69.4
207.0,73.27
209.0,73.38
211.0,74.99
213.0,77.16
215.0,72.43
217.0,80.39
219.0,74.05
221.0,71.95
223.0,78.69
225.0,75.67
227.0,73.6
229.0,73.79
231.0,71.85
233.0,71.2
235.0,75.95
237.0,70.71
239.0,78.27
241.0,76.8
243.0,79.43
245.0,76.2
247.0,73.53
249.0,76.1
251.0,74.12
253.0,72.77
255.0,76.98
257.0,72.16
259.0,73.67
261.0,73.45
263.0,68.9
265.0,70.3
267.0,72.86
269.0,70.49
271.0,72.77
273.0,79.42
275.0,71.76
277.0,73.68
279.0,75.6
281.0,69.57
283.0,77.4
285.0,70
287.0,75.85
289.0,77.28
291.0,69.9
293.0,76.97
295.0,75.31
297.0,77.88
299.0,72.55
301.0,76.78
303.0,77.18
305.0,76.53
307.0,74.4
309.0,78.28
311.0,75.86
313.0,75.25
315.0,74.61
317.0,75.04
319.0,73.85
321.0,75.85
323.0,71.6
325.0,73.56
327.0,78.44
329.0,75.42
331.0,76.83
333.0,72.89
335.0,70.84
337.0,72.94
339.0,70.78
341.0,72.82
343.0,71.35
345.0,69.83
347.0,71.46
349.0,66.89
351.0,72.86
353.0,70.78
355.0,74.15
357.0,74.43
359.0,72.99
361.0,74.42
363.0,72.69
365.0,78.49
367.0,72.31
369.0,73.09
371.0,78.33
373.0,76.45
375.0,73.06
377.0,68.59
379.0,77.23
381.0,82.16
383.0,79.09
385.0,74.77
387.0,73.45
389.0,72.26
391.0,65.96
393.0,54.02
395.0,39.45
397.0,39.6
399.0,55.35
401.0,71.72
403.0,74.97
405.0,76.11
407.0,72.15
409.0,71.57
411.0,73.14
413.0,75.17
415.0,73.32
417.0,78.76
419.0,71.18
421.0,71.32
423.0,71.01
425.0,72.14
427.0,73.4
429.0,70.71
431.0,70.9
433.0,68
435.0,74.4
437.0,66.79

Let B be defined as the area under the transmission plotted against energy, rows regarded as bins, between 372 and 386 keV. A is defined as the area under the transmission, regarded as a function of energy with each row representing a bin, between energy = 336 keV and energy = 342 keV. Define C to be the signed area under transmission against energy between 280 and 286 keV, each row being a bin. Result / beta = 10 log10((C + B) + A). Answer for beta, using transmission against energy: 32.9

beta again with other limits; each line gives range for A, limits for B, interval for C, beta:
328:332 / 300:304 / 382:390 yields 30.8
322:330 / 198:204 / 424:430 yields 31.7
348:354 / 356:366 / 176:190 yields 33.3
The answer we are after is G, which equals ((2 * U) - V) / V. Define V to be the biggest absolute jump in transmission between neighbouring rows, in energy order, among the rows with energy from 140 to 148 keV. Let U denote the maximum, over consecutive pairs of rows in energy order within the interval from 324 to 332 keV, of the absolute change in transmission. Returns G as 2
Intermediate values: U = 4.9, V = 3.1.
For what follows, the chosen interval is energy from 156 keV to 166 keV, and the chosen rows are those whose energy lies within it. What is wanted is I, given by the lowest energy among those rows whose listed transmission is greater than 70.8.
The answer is 157.0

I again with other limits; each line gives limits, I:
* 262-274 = 267.0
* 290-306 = 293.0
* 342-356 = 343.0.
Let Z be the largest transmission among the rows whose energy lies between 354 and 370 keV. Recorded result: 78.49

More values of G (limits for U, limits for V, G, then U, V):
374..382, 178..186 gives 10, 8.6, 1.5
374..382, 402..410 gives 3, 8.6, 4.0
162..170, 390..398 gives 0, 8.1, 14.6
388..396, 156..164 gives 11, 14.6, 2.5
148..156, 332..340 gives 2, 3.4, 2.2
